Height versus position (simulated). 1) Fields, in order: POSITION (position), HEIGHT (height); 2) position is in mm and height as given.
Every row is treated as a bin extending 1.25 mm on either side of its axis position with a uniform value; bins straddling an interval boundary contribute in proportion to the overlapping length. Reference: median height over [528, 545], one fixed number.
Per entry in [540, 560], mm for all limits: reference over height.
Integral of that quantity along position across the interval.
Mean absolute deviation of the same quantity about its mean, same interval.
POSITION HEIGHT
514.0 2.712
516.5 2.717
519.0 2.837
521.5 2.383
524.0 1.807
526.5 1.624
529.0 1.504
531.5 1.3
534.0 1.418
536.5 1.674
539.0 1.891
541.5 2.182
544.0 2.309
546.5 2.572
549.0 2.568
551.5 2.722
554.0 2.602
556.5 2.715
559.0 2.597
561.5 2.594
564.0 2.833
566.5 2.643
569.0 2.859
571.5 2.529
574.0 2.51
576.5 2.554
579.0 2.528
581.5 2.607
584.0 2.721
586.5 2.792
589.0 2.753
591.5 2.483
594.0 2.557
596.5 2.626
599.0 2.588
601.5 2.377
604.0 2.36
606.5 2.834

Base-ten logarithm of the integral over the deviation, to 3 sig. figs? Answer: 2.51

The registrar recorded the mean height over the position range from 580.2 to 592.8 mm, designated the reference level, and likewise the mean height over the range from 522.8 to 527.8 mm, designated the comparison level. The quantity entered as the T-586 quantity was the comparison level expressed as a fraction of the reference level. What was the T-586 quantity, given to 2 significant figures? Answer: 0.64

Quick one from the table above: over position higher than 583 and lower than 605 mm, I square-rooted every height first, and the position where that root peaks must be 586.5 mm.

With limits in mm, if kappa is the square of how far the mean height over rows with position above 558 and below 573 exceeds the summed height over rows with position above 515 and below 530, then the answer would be 104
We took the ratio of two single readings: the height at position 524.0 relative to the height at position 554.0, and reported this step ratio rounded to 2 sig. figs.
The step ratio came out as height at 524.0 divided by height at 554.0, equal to 0.69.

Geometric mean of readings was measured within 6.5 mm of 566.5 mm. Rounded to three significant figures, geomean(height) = 2.69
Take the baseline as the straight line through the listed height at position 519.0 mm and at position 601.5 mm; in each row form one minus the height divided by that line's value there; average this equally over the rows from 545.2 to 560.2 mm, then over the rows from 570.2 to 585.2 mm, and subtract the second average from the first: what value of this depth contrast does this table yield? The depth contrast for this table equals 0.03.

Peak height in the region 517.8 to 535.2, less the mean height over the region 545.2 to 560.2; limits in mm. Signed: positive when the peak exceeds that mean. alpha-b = 0.21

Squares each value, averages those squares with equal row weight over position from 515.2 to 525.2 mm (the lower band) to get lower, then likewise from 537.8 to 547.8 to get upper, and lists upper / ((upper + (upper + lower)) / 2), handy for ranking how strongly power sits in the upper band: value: 0.625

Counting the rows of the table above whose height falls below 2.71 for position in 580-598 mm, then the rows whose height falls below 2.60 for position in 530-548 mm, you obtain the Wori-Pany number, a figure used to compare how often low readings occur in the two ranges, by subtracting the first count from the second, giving 3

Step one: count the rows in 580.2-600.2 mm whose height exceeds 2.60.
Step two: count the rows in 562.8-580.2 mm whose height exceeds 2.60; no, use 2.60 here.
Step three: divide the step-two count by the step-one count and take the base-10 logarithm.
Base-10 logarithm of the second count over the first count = -0.22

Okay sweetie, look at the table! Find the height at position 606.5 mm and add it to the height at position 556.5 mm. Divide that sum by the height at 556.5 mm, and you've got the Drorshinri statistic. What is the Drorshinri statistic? 2.04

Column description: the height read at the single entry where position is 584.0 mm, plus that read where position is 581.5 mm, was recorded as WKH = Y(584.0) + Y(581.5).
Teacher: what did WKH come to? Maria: 5.3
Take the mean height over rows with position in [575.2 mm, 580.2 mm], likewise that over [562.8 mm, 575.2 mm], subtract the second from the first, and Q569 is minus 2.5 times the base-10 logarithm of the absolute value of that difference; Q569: 2.2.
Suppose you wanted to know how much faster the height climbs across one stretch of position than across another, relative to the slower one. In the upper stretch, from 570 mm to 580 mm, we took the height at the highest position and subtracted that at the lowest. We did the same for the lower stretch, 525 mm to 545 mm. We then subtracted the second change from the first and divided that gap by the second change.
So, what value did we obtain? -1.0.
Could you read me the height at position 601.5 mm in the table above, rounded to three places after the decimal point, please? 2.377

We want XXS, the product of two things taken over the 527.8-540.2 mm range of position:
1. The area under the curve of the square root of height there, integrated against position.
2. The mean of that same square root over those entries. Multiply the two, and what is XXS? 19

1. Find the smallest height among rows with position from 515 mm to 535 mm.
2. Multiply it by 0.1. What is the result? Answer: 0.130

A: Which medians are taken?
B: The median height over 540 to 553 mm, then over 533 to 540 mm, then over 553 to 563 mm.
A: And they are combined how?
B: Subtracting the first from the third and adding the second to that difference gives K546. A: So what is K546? 1.7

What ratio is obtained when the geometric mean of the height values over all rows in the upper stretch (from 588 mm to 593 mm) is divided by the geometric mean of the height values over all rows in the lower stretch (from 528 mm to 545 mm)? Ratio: 1.5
